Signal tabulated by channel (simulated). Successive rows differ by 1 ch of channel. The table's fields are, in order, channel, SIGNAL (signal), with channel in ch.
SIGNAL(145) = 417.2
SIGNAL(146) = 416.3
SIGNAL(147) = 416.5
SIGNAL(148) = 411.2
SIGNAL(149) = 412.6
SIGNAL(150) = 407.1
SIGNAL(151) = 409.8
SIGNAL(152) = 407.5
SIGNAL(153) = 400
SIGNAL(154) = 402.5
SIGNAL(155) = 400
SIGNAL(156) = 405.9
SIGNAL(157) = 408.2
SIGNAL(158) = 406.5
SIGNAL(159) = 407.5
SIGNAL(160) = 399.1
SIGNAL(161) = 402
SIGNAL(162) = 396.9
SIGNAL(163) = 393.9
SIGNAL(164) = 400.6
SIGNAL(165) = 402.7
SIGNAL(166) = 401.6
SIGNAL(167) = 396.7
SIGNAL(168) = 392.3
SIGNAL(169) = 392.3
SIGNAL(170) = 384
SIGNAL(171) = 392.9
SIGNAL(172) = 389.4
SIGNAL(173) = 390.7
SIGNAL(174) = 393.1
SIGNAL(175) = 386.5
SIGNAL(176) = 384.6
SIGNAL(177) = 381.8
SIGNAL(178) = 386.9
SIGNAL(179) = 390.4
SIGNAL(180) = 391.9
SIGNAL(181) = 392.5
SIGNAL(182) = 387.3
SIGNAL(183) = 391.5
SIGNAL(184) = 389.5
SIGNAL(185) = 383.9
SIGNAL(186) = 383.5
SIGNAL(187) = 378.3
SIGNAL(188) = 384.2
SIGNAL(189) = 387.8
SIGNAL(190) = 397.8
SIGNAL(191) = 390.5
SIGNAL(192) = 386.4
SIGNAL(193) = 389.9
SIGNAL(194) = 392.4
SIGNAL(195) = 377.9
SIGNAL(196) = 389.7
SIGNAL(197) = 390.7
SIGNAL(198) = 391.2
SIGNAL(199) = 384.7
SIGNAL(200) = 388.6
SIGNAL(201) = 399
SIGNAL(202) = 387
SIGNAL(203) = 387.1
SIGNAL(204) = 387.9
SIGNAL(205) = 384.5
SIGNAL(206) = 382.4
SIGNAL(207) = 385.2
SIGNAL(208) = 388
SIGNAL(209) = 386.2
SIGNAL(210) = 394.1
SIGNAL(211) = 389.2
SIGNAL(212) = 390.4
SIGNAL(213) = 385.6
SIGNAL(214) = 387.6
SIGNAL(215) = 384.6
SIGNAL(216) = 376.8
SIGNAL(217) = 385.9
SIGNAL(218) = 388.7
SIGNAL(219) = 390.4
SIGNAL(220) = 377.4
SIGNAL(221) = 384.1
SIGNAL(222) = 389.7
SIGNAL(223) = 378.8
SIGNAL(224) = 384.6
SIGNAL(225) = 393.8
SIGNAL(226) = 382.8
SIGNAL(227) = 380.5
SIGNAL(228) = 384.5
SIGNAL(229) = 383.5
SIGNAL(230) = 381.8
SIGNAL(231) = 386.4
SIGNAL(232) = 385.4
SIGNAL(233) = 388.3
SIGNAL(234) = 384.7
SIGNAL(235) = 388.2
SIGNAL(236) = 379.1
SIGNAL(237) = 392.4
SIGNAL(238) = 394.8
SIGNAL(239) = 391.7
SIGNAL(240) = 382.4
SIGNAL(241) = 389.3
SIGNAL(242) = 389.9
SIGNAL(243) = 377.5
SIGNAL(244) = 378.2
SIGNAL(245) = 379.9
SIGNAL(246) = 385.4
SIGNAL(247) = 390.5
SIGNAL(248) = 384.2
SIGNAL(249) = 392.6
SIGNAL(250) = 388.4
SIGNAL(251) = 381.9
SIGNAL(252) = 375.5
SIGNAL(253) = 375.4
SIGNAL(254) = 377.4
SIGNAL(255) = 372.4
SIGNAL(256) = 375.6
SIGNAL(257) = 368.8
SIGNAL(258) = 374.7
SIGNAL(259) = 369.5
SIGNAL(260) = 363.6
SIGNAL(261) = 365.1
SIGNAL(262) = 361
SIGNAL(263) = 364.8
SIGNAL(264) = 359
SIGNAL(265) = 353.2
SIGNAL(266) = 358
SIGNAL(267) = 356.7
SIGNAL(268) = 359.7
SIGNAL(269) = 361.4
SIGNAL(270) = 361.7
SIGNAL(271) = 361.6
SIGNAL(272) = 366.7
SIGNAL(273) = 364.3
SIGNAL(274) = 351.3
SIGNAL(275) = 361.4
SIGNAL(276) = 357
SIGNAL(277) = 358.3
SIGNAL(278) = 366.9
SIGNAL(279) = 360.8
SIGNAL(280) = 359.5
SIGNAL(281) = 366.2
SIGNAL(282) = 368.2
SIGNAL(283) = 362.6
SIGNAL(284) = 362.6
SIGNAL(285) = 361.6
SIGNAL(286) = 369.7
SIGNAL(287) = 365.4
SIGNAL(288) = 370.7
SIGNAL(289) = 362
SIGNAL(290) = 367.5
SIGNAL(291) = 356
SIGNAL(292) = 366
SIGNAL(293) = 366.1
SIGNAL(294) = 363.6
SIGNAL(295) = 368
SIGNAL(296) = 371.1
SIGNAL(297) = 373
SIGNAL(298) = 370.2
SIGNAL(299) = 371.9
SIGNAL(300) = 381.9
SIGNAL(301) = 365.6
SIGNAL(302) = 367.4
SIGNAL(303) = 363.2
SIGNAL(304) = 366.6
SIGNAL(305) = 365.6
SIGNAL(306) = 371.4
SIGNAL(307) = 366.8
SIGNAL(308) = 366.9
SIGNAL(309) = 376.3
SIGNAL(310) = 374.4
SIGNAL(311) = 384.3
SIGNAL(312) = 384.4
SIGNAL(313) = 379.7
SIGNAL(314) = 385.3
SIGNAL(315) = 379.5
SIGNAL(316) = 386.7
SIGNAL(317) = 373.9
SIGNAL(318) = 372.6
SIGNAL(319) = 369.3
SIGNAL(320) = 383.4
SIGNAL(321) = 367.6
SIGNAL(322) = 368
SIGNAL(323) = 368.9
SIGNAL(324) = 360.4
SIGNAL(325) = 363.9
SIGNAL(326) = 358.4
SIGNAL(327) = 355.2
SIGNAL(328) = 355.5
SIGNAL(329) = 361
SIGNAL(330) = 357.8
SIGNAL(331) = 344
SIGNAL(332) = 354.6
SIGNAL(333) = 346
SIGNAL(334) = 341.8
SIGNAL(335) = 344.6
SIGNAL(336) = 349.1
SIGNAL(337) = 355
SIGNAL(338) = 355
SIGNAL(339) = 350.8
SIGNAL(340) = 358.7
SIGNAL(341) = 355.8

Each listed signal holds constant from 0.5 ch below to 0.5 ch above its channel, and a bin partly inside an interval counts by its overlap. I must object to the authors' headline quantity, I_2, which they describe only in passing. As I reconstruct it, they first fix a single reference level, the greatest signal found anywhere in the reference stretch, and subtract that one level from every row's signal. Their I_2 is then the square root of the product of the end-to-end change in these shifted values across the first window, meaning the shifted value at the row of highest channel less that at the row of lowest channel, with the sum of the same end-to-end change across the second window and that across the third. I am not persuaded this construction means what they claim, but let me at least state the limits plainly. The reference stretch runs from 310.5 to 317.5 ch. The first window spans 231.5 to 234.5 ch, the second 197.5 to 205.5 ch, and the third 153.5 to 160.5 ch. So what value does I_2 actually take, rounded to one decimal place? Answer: 2.7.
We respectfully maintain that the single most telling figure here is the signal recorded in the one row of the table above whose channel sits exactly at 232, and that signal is 385.4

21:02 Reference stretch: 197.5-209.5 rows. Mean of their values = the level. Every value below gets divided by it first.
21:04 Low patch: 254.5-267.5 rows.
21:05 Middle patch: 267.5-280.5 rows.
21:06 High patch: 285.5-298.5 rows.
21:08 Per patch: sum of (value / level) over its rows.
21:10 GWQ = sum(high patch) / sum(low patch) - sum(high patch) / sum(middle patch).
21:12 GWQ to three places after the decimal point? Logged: -0.011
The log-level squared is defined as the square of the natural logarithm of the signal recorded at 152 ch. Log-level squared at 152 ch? 36.12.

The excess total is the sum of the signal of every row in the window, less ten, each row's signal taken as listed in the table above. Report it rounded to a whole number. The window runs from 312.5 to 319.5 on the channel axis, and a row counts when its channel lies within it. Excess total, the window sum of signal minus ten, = 2637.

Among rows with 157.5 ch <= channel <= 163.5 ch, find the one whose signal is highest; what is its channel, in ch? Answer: 159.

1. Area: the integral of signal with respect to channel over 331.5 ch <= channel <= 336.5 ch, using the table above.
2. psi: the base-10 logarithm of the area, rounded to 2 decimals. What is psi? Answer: 3.24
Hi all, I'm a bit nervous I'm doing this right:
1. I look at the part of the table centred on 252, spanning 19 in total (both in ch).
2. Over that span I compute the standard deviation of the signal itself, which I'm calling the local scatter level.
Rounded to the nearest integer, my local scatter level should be 8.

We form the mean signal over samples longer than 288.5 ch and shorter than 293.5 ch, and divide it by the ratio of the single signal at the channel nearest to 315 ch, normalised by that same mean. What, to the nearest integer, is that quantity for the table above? 348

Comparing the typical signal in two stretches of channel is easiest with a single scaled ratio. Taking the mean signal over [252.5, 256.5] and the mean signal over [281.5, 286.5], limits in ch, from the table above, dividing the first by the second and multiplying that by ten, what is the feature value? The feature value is 10.28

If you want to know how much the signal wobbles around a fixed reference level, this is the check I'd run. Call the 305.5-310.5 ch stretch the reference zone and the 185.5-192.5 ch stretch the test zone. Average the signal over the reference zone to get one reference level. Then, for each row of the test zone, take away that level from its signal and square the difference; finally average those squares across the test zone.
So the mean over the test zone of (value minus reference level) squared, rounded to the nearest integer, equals 281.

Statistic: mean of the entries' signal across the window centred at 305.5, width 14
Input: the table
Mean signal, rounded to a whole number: 372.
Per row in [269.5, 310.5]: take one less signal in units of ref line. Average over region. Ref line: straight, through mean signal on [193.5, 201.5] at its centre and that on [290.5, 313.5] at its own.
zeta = 0.018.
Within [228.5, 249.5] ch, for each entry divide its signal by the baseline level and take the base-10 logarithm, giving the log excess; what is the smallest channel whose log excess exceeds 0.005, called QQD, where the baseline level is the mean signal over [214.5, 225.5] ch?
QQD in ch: 237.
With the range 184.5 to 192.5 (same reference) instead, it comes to 190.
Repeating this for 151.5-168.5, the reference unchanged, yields 152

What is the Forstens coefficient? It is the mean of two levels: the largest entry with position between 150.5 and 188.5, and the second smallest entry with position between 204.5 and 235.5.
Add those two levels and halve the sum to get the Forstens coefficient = 394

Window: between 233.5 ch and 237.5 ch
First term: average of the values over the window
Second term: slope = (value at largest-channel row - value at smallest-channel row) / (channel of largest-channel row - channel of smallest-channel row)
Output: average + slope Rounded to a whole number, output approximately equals 389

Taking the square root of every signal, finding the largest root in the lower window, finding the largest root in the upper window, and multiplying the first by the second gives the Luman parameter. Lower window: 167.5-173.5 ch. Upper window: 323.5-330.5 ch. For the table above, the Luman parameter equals 378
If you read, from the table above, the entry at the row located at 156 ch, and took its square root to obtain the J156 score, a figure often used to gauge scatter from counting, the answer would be 20.1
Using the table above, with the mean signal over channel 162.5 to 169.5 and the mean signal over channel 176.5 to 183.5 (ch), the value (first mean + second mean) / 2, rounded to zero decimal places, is 393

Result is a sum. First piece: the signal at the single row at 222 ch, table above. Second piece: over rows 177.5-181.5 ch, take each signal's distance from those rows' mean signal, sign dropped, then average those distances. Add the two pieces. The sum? 391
